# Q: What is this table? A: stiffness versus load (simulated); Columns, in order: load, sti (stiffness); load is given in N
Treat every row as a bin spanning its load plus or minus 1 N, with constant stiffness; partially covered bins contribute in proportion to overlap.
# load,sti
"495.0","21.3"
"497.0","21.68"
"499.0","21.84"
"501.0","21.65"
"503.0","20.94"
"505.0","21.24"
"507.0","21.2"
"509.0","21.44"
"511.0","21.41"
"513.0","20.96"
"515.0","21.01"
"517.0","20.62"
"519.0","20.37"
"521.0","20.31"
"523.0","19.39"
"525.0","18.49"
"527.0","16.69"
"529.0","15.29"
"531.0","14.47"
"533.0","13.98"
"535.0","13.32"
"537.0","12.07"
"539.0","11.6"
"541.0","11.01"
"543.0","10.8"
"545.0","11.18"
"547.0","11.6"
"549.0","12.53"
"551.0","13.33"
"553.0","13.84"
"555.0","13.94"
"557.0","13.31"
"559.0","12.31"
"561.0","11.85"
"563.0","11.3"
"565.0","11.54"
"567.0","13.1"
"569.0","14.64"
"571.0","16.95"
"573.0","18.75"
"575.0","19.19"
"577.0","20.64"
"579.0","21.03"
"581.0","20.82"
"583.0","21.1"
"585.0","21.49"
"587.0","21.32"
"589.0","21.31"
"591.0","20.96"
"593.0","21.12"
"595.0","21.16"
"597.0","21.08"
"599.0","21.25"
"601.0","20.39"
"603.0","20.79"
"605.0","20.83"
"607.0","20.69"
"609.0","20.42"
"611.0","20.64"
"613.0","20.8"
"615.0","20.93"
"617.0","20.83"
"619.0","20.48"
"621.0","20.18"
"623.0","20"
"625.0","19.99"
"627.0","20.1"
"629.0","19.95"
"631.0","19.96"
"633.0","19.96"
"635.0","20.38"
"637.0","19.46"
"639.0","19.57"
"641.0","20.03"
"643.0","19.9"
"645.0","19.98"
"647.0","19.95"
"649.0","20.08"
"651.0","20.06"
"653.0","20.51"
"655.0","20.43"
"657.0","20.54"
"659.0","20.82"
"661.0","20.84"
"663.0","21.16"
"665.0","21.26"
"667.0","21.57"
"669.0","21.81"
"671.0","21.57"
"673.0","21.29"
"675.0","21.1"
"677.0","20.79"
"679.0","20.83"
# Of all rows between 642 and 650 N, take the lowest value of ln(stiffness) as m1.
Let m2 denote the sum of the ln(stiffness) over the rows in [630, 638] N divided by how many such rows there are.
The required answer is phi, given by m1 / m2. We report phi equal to 1.00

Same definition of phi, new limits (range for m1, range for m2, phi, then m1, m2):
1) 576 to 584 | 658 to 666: 0.99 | 3.03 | 3.05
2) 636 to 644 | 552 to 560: 1.15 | 2.97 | 2.59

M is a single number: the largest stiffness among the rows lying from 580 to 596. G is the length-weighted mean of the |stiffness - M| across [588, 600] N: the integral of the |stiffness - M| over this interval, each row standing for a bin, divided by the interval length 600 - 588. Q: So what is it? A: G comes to 0.3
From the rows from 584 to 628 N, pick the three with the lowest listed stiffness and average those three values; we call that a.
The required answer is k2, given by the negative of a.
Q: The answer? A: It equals -20.0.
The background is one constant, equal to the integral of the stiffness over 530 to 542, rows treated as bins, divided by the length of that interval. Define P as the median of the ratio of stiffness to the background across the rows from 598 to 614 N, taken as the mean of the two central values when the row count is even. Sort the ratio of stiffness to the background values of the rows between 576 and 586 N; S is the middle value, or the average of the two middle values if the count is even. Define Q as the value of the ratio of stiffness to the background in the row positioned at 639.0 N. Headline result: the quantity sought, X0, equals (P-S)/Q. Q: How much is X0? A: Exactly 0.0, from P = 1.6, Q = 1.54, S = 1.65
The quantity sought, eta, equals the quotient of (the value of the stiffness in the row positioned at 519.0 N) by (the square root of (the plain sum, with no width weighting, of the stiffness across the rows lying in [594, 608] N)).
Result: 1.7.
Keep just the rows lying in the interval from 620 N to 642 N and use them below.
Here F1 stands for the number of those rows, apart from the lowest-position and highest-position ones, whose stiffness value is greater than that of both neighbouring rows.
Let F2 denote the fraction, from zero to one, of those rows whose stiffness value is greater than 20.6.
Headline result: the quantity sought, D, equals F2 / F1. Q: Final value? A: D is 0.00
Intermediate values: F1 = 2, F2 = 0.0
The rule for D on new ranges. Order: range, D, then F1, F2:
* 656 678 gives 0.91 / 1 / 0.9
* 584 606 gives 0.45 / 2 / 0.9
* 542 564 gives 0.00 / 1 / 0.0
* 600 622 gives 0.32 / 2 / 0.6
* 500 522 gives 0.27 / 3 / 0.8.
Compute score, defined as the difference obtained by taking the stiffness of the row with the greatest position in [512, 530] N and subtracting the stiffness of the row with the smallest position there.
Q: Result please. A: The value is -6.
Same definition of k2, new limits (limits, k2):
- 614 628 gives -20.0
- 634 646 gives -19.6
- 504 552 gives -11.0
